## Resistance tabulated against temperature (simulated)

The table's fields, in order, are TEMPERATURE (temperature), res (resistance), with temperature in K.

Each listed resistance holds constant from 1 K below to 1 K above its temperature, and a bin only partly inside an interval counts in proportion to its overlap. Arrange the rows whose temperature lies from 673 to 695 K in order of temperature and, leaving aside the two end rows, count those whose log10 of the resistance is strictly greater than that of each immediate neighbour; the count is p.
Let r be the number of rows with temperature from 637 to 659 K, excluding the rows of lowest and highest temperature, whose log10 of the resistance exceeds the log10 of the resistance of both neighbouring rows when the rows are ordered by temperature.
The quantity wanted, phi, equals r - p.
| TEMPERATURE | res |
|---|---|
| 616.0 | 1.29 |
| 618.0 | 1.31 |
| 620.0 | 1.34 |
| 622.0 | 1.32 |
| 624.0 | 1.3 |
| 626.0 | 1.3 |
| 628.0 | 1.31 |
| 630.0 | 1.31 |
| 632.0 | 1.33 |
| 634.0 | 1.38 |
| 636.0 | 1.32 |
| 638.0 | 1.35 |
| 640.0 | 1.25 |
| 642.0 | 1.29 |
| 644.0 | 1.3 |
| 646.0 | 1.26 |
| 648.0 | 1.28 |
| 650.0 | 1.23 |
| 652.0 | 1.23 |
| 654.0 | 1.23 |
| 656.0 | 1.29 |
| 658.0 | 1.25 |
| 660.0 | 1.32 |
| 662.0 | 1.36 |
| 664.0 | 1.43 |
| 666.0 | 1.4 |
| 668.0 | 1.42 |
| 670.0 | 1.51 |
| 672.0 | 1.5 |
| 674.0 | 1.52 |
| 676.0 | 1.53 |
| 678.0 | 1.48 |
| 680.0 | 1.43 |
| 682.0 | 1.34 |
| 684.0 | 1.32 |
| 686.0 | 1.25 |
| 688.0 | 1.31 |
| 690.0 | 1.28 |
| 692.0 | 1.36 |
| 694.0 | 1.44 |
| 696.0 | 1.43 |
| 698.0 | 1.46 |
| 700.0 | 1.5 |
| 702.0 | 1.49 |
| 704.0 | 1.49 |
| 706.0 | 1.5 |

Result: 1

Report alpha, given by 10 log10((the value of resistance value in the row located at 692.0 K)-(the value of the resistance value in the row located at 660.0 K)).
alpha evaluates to -14.0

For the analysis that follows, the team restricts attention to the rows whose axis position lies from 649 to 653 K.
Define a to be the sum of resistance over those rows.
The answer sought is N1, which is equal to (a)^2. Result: 6.1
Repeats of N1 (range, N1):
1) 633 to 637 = 7.3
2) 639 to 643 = 6.5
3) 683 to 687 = 6.6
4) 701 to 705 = 8.9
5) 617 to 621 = 7.0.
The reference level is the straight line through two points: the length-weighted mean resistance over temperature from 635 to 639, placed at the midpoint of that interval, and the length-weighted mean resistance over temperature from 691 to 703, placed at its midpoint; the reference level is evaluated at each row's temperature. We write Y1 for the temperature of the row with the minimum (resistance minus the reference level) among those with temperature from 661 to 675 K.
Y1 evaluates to 662.0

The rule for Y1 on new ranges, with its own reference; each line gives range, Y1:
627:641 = 640.0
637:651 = 650.0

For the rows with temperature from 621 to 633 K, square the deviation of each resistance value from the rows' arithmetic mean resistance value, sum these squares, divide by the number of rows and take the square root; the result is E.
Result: 0.011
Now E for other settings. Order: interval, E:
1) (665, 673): 0.048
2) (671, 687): 0.098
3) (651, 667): 0.072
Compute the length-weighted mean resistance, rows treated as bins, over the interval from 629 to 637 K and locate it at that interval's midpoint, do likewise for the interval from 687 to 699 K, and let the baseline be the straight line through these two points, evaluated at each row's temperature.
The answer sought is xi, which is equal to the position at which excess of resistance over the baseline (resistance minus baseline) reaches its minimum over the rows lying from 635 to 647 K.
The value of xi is 640.0 K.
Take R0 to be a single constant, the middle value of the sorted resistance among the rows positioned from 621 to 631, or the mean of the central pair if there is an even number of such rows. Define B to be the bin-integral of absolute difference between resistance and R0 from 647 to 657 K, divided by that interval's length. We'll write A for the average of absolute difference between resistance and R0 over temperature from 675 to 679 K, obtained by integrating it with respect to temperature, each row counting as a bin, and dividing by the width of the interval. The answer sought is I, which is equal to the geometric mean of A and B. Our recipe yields 0.106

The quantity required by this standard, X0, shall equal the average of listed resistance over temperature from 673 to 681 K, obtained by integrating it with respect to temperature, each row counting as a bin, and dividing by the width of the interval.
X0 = 1.49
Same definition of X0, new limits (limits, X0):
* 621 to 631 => 1.31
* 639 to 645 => 1.28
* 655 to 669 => 1.35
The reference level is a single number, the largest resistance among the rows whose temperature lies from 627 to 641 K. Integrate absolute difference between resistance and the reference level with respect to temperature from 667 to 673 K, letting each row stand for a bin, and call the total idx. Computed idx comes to 0.6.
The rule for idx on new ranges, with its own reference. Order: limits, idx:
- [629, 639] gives 0.4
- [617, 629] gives 0.8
